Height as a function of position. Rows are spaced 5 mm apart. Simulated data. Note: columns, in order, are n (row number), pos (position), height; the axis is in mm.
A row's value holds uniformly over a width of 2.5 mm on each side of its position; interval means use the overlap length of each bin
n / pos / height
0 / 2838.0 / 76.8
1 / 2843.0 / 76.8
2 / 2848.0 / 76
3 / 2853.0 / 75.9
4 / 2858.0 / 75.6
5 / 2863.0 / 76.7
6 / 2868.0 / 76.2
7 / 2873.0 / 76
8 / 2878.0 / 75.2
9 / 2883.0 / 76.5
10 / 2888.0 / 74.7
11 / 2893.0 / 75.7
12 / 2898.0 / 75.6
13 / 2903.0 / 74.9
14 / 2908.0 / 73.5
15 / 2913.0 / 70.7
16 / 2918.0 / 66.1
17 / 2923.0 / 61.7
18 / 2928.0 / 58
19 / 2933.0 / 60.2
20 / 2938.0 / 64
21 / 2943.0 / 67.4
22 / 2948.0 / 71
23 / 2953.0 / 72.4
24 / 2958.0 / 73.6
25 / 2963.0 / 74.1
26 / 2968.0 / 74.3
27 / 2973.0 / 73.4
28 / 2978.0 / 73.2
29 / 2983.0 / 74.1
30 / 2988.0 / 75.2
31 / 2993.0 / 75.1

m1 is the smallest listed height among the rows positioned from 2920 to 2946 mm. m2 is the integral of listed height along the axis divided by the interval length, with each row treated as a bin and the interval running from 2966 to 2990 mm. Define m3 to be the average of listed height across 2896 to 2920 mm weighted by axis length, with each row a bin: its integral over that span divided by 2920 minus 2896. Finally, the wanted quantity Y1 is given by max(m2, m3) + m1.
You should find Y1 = 132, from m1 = 58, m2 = 74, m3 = 72.2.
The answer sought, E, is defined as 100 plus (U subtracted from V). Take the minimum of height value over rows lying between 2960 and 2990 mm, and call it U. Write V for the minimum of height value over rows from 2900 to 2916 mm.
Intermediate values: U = 73.2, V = 70.7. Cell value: 97.5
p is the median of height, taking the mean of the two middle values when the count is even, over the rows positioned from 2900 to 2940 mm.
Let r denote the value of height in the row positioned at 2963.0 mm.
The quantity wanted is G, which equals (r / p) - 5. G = -3.86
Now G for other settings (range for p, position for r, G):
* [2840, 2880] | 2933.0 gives -4.21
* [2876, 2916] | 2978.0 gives -4.02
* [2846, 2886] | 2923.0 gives -4.19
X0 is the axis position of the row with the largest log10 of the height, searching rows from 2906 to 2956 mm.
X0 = 2908.0 mm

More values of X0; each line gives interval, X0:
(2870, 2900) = 2883.0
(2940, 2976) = 2968.0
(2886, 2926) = 2893.0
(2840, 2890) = 2843.0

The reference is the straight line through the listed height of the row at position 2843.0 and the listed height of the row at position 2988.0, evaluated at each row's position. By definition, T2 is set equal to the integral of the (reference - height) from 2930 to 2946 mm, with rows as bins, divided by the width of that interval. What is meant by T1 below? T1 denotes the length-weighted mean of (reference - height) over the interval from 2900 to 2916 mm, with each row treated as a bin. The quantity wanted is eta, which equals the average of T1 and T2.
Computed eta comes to 8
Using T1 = 3.2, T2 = 12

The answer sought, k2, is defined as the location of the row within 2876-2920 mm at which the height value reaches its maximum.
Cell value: 2883.0 mm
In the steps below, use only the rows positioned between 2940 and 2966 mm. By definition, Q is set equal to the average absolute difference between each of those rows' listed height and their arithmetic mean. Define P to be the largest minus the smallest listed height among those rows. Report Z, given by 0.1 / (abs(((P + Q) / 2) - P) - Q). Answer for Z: 0.3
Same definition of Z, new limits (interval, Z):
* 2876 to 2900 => 0.5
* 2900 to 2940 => 0.1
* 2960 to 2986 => -1.4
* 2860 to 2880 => 0.9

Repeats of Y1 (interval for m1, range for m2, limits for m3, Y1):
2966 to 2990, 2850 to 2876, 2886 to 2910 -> 149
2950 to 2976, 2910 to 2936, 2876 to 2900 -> 148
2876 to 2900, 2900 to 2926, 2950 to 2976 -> 148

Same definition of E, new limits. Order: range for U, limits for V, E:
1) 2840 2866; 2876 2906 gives 99.1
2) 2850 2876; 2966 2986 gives 97.6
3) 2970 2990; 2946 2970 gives 97.8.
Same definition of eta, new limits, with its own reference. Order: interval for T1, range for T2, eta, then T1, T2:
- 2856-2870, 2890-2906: 1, 0.4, 1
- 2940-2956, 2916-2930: 10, 5.5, 14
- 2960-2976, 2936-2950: 5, 1.5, 8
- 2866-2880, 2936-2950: 4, 0.7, 8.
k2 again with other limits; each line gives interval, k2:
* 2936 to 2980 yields 2968.0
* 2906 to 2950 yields 2908.0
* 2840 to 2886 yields 2843.0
